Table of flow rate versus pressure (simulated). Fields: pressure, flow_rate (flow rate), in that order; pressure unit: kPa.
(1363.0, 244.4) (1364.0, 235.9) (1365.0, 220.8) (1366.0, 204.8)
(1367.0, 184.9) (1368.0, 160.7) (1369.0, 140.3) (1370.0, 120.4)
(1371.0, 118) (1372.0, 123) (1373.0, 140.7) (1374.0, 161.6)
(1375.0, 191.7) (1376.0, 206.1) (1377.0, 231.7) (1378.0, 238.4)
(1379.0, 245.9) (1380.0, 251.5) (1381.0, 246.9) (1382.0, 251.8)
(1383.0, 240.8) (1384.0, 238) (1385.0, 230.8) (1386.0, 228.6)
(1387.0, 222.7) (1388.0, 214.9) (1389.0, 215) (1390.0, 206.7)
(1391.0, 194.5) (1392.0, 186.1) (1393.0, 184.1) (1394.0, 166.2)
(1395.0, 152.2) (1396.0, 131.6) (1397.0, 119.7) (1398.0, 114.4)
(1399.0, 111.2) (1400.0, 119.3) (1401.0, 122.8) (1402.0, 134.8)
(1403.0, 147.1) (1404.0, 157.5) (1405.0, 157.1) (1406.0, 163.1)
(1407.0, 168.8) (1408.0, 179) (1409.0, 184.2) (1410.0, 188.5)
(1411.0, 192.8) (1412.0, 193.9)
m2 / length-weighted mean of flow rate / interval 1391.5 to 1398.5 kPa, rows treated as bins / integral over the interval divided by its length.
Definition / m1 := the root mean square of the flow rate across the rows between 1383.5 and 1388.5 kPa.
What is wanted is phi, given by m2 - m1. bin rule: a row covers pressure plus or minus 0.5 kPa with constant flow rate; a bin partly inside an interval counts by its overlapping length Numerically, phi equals -77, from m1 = 227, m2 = 151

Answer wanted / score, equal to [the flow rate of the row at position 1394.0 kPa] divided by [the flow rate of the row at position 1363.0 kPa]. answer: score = 0.68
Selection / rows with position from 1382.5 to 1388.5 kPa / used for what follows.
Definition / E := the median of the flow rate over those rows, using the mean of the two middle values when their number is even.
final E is 230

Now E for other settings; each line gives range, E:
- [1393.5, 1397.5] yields 142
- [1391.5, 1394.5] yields 184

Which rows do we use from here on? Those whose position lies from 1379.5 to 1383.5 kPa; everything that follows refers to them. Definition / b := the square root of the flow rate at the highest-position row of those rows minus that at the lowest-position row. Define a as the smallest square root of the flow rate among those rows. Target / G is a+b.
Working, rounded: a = 16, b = -0.3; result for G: 15.2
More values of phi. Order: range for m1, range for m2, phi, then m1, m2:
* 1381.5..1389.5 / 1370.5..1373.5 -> -103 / 231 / 127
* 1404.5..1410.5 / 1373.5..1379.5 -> 39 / 174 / 213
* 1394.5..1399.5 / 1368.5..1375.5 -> 16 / 127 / 142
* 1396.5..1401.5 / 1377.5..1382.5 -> 129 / 118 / 247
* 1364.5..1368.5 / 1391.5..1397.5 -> -37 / 194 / 157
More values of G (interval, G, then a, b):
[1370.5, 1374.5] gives 12.7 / 11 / 1.8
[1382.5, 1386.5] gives 14.7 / 15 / -0.4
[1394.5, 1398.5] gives 9.1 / 11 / -1.6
